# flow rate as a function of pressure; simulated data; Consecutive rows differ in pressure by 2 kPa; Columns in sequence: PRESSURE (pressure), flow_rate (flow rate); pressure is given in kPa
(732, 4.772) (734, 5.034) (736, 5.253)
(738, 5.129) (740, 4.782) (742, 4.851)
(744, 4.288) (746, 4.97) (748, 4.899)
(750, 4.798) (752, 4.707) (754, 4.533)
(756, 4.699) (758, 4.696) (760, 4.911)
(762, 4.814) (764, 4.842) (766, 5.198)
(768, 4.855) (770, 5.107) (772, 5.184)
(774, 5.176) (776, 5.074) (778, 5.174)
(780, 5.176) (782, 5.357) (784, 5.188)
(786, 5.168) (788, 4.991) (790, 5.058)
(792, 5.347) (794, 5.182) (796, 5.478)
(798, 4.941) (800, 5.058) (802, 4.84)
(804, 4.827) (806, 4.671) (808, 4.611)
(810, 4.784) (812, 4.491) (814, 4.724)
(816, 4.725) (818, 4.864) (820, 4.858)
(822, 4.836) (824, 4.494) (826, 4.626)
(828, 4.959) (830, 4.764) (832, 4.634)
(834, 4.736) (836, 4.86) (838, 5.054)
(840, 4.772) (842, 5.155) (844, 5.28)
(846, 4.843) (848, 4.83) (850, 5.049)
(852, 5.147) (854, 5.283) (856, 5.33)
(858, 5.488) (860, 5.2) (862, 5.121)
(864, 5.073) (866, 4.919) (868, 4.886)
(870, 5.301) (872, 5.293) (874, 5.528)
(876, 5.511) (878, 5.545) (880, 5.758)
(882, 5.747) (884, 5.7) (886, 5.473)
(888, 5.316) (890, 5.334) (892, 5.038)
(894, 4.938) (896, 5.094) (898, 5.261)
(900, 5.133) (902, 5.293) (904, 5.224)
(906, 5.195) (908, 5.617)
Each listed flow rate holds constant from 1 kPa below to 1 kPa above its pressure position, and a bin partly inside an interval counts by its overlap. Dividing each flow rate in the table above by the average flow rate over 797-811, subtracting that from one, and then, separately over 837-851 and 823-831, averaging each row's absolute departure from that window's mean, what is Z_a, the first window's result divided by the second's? 1.0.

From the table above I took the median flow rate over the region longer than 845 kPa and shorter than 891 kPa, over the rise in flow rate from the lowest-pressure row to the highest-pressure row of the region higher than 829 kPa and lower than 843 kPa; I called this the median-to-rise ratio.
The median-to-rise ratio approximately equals 14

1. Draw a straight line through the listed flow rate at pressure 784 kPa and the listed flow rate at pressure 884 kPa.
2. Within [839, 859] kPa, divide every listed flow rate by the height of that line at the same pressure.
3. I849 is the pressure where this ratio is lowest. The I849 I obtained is 840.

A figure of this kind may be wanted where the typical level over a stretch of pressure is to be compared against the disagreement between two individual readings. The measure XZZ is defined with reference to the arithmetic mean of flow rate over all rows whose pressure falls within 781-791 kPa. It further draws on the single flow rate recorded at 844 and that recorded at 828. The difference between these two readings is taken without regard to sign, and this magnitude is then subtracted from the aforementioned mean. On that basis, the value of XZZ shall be 4.8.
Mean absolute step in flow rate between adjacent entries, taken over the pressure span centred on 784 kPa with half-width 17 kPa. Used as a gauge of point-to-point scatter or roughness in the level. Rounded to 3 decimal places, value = 0.160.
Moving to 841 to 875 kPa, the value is 0.156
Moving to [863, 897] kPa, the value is 0.133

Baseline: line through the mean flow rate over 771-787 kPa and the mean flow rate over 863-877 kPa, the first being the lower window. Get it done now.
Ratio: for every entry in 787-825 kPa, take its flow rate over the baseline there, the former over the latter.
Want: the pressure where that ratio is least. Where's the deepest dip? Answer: 824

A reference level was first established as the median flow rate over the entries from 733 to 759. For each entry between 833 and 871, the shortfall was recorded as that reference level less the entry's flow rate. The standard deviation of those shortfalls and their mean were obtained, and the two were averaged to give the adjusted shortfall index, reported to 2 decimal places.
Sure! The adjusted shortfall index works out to -0.03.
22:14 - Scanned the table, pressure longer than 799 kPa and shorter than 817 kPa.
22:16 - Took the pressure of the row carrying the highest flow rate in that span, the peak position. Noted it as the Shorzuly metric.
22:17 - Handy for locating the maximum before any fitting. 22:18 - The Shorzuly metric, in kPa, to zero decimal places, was 800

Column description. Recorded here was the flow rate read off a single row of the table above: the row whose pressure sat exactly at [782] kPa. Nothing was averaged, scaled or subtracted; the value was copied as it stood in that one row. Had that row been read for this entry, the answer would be 5.357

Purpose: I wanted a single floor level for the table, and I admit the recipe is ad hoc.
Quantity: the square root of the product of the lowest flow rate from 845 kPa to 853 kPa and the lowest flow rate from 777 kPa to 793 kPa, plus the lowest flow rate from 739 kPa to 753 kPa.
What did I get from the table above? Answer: 9.2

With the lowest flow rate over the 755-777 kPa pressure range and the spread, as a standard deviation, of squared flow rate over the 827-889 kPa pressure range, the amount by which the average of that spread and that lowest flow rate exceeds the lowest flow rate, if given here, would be -0.7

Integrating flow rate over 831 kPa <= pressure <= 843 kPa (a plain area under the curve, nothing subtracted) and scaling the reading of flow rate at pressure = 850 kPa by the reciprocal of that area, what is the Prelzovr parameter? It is 0.086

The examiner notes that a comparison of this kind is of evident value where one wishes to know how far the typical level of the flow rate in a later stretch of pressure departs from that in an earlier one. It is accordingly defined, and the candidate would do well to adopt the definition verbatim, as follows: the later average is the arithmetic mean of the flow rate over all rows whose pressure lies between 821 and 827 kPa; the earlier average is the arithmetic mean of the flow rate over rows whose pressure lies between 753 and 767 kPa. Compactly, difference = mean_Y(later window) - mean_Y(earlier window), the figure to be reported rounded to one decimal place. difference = -0.2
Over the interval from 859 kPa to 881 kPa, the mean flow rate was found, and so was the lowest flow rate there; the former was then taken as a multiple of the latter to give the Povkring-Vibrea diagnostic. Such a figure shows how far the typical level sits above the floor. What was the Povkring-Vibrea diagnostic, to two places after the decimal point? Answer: 1.08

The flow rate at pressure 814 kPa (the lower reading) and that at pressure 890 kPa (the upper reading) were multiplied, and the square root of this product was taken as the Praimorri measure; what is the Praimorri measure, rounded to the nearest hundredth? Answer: 5.02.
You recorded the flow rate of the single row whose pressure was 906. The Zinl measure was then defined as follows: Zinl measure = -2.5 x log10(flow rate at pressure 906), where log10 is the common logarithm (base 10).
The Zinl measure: -1.79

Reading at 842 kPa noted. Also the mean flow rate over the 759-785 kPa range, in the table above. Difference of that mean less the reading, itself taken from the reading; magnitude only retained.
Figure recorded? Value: 5.23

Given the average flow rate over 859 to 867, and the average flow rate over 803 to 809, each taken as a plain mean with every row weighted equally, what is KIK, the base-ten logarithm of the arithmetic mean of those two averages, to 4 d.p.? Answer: 0.6894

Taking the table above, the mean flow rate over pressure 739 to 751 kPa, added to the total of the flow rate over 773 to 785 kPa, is 35.9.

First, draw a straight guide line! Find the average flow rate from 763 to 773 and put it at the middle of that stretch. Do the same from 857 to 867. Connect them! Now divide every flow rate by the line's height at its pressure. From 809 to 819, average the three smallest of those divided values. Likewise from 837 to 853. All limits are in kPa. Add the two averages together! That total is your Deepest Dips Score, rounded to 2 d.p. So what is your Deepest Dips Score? 1.85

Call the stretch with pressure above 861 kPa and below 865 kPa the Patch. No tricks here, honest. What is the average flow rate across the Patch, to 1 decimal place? 5.1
